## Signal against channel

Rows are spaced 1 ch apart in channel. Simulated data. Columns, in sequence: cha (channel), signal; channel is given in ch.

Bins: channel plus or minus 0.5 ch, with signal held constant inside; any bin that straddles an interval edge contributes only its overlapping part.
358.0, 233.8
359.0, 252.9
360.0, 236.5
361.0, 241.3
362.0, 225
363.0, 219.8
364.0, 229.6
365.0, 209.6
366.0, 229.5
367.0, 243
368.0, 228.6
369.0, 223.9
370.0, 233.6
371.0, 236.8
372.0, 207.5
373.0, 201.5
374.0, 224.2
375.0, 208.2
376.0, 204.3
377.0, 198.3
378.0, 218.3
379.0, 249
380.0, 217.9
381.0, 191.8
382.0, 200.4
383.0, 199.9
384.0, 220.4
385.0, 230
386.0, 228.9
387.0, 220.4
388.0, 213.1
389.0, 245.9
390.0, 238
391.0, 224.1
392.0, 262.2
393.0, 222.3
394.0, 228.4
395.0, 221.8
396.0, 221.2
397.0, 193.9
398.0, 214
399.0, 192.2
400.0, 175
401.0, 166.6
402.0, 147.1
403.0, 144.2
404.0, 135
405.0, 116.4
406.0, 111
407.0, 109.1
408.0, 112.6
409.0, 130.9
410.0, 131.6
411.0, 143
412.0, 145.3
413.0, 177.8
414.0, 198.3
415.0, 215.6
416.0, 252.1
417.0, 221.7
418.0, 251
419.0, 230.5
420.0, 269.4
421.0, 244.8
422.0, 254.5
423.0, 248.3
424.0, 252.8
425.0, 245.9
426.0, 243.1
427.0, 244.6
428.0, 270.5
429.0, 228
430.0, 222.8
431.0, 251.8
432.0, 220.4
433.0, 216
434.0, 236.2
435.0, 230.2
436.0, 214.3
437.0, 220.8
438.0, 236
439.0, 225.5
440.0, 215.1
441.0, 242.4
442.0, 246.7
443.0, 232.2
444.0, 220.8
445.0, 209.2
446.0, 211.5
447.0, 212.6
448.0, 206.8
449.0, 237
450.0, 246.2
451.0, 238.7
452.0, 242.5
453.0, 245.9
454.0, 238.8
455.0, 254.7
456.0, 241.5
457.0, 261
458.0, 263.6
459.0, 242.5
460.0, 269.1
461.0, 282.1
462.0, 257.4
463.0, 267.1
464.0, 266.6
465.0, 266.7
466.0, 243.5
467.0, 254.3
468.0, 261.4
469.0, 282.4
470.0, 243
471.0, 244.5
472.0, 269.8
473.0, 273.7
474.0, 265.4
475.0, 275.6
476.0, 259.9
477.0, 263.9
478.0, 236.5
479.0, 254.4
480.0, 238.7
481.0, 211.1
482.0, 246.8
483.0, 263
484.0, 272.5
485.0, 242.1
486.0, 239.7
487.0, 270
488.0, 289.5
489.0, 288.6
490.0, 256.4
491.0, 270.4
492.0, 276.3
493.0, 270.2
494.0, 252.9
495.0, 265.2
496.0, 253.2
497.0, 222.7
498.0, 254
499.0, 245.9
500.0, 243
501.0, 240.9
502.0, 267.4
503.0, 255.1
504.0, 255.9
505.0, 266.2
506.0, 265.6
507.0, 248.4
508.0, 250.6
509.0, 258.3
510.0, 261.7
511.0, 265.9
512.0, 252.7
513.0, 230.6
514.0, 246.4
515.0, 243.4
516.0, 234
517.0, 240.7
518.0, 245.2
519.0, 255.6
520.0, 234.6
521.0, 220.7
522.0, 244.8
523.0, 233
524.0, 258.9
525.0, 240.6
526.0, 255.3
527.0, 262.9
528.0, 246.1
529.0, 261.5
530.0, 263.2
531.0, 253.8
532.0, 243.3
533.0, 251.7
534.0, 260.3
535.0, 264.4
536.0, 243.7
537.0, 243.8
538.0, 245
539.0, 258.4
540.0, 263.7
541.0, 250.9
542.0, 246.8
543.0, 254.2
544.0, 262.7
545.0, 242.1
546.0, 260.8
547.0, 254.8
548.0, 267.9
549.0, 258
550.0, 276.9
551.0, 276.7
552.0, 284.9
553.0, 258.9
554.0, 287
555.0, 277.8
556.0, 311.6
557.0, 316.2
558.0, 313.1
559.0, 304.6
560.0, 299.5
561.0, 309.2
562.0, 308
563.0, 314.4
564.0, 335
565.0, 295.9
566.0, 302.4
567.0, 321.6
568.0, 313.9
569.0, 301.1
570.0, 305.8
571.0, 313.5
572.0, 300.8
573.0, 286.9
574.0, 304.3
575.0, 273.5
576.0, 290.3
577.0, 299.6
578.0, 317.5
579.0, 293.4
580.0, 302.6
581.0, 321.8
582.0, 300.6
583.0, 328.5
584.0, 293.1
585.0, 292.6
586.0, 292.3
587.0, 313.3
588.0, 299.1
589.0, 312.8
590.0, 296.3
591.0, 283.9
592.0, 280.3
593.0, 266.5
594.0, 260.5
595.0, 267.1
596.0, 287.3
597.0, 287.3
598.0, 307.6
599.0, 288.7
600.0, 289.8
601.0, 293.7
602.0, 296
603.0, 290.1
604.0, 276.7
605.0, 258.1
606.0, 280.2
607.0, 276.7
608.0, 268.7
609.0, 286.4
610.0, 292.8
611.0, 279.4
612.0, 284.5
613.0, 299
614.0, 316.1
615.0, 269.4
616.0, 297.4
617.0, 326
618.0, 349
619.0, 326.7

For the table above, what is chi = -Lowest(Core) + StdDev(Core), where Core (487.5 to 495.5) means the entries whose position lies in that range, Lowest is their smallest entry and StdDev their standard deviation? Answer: -240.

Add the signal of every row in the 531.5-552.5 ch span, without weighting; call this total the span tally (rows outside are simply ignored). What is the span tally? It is 5411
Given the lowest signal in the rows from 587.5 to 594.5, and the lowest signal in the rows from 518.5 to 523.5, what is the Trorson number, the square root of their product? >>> 240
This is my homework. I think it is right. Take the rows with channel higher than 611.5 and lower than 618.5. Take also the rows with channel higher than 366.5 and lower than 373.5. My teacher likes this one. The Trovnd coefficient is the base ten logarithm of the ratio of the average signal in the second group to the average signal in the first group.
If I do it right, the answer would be -0.13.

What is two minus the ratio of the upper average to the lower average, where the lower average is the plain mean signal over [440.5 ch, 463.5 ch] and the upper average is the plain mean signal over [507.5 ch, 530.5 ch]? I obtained 0.98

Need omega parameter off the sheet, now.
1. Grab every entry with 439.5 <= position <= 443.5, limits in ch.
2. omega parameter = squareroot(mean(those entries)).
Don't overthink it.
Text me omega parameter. 15.3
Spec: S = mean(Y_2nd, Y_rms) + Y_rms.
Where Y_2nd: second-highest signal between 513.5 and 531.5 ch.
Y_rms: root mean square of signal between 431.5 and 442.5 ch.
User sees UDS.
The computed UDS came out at 473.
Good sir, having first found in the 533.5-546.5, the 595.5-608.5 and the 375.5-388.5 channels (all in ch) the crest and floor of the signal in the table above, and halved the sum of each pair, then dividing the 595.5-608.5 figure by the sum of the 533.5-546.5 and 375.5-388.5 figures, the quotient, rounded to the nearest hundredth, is 0.60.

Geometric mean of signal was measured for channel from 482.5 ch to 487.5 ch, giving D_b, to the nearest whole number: 257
